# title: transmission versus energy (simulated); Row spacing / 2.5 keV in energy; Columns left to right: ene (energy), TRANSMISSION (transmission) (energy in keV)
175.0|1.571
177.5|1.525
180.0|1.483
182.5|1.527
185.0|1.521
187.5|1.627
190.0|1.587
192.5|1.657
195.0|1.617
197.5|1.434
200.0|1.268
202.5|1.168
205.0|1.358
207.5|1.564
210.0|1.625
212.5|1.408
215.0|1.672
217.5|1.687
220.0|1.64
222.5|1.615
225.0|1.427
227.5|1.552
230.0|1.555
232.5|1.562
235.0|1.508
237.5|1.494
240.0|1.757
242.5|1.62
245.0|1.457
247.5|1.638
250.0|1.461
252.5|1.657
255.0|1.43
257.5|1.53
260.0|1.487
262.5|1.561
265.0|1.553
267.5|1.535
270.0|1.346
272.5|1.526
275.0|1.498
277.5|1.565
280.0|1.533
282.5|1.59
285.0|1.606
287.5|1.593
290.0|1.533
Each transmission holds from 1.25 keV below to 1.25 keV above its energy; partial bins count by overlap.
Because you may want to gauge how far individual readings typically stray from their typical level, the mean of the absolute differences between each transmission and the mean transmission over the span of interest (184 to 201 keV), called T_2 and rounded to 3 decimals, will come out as 0.105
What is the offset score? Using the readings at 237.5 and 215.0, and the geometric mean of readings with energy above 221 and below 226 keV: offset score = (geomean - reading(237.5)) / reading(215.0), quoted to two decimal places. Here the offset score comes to 0.01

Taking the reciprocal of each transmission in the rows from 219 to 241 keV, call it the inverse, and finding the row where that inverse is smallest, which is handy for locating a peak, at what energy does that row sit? 240.0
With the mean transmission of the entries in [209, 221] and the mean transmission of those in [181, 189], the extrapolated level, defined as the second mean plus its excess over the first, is 1.51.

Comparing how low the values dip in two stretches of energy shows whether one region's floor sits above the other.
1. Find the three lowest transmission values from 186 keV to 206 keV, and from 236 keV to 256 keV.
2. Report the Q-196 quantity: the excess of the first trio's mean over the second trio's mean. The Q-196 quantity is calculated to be -0.18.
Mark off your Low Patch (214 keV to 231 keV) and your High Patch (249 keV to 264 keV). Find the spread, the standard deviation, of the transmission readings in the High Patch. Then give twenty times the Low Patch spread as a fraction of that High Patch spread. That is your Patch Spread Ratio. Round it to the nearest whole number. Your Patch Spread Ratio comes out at 22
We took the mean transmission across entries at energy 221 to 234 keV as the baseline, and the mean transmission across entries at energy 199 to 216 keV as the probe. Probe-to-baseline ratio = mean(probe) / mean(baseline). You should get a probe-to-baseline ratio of 0.93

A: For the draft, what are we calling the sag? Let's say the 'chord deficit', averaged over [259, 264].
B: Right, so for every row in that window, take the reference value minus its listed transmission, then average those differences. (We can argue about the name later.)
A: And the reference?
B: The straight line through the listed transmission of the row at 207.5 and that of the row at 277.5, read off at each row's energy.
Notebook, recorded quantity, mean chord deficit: 0.04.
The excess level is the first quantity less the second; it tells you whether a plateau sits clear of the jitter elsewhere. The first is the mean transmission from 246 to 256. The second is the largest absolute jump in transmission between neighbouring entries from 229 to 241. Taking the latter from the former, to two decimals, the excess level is 1.28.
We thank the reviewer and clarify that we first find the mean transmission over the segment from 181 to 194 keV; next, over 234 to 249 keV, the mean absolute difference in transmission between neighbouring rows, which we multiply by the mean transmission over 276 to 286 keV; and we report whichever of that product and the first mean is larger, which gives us 1.58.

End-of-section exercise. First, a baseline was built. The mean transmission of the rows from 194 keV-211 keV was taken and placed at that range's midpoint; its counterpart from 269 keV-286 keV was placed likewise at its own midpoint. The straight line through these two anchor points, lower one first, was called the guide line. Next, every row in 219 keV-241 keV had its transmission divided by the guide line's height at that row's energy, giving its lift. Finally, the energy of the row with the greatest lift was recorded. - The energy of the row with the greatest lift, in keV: 240.0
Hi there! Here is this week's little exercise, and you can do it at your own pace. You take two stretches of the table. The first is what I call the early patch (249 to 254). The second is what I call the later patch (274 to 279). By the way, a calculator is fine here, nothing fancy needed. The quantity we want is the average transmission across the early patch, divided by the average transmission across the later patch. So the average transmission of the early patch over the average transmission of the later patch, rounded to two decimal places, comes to 1.02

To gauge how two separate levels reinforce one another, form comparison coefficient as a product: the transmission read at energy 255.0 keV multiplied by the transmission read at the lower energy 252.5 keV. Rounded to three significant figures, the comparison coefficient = 2.37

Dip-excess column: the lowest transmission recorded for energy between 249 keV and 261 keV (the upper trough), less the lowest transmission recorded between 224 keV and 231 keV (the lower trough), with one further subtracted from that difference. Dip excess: -1.00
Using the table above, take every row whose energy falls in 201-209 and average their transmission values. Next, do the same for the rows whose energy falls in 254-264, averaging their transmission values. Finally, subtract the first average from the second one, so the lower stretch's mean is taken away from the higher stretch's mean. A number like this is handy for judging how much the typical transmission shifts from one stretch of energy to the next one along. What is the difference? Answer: 0.14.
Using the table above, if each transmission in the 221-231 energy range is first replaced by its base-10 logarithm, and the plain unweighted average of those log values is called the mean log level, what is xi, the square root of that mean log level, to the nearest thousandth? 0.432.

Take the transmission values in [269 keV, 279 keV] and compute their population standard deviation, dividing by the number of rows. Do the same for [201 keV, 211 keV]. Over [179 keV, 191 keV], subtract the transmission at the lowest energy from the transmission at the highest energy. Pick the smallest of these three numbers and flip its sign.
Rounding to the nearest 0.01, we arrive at -0.08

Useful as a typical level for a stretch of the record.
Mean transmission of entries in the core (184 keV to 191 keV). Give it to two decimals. 1.58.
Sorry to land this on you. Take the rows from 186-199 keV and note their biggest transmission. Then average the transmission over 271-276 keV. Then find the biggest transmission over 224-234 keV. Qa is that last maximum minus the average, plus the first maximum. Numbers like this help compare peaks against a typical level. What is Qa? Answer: 1.71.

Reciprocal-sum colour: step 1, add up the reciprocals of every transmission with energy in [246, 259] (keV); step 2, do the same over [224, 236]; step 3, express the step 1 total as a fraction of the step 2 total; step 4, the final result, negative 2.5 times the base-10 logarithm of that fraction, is 0.0133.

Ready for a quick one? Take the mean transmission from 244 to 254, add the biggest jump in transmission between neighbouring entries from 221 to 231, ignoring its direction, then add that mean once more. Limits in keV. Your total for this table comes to 3.29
